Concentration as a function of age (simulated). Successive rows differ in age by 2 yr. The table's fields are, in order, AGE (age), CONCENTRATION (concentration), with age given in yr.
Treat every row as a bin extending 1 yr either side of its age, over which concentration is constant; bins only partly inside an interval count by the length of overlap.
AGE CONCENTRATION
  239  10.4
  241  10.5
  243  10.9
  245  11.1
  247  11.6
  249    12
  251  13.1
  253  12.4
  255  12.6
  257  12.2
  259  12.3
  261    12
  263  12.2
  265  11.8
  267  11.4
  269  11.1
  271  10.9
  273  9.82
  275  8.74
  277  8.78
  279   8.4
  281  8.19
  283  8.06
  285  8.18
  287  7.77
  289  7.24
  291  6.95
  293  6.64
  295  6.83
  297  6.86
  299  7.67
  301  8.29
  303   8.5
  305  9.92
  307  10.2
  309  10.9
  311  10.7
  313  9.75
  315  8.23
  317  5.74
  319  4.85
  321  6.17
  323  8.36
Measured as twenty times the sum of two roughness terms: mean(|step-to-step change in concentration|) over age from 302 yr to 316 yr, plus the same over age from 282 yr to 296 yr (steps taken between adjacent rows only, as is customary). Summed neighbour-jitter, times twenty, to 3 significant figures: 23.1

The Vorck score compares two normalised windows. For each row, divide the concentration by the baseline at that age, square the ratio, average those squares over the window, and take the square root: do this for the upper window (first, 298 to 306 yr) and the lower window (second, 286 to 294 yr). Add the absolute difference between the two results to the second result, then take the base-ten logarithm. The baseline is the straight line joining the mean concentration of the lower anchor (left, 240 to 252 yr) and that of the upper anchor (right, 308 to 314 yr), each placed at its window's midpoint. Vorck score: -0.09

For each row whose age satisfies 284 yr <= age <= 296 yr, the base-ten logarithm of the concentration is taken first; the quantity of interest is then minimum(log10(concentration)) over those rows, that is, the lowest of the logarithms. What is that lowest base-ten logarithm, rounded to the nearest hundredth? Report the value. 0.82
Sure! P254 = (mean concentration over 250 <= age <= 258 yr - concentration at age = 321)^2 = 41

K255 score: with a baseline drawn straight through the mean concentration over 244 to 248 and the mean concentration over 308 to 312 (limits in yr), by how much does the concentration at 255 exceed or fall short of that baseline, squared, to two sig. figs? 1.8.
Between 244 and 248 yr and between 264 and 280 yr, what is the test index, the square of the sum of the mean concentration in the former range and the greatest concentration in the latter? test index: 536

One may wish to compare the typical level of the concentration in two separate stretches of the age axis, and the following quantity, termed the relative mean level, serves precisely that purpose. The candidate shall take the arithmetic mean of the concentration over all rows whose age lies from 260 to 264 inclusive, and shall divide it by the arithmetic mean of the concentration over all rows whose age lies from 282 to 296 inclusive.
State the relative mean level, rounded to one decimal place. 1.6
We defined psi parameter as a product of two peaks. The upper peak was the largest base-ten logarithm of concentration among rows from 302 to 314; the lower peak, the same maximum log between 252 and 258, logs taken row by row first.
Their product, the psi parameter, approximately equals 1.14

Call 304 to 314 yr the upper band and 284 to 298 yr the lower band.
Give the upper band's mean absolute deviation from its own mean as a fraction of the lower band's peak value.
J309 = 0.049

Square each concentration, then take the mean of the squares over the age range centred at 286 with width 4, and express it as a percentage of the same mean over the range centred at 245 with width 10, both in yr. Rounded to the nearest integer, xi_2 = 50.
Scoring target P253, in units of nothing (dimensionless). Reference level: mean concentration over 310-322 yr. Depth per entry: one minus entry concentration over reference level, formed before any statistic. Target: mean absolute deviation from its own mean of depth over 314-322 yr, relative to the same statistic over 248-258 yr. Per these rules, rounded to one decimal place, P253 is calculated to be 3.2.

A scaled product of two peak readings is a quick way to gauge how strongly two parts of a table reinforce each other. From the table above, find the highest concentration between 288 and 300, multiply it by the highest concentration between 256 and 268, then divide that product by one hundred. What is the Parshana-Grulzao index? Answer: 0.94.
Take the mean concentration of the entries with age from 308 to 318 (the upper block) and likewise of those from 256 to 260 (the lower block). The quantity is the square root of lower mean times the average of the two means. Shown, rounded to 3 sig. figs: 11.4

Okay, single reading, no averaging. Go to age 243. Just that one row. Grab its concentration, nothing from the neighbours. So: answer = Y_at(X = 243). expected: 10.9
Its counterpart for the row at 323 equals 8.36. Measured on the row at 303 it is 8.5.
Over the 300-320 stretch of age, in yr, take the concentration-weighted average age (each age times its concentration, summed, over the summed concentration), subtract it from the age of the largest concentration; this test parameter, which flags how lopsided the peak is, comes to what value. -0.3 yr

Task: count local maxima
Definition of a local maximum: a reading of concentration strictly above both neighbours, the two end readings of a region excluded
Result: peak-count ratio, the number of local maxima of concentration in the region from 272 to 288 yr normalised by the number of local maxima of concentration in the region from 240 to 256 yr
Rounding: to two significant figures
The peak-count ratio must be 2.0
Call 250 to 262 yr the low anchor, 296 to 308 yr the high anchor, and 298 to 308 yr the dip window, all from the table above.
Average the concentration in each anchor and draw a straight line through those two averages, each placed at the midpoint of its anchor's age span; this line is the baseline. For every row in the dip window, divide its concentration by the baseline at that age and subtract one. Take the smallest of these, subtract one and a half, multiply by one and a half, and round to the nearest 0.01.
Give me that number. -2.45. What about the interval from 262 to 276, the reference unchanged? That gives -2.54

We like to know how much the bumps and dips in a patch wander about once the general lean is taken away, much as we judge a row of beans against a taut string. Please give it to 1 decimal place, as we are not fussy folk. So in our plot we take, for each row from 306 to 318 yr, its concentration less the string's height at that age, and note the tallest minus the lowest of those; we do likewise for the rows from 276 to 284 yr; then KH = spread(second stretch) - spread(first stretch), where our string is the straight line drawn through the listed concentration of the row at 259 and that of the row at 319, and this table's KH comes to -4.1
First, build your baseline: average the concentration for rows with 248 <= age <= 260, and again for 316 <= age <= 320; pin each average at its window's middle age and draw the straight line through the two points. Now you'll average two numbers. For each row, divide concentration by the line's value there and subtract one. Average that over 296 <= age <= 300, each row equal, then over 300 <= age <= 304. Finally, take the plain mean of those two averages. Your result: 0.1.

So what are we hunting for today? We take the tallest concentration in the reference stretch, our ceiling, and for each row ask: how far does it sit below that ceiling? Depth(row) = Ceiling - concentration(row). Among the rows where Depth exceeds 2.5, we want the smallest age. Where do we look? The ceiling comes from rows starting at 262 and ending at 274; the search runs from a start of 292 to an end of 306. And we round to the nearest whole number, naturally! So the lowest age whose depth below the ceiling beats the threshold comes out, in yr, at 293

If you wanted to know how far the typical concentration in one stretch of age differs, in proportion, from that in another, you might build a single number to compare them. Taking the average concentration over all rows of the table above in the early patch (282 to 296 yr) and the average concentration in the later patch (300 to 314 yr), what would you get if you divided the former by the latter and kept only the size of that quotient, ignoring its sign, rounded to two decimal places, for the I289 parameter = 0.76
